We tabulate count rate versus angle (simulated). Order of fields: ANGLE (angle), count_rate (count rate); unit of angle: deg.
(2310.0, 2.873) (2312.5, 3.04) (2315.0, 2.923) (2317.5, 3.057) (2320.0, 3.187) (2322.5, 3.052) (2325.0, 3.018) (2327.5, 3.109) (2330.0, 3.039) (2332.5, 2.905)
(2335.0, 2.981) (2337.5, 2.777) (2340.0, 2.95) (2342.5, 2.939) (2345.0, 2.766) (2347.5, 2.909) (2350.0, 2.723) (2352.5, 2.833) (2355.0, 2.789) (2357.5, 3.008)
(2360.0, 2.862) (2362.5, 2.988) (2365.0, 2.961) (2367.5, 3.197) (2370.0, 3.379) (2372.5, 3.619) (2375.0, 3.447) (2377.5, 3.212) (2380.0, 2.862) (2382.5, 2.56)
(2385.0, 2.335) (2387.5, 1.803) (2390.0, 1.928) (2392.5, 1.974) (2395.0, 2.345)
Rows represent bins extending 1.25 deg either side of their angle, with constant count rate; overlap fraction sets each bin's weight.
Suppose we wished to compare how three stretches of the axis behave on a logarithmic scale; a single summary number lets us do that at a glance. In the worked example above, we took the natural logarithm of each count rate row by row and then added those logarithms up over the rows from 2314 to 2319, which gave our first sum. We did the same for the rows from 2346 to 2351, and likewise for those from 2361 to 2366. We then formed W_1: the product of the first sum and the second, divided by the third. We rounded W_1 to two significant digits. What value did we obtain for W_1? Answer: 2.1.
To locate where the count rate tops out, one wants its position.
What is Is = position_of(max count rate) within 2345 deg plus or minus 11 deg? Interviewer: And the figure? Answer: 2335.0 deg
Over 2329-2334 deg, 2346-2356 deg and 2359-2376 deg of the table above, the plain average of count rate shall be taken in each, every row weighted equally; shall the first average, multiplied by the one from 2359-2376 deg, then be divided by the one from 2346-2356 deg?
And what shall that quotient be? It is 3.39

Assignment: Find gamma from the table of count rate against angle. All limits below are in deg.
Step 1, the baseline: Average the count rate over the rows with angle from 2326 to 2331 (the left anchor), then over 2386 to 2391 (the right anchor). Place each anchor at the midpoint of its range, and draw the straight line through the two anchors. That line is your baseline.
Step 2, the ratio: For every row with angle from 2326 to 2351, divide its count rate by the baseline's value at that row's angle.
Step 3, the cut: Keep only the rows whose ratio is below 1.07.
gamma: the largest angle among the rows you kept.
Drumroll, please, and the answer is 2350.0 deg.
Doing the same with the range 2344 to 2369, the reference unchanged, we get 2350.0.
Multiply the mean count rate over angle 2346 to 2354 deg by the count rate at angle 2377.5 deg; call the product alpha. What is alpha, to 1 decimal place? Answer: 9.1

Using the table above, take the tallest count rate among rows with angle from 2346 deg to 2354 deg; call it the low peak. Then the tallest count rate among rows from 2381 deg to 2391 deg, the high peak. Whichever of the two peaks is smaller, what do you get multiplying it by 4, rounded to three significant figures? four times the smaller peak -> 10.2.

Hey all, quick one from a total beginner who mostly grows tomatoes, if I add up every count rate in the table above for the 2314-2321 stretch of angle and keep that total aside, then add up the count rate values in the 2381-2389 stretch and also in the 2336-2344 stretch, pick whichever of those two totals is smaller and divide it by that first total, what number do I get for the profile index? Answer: 0.73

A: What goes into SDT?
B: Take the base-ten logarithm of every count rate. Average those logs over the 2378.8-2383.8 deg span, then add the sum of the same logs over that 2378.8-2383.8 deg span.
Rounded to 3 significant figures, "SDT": 1.30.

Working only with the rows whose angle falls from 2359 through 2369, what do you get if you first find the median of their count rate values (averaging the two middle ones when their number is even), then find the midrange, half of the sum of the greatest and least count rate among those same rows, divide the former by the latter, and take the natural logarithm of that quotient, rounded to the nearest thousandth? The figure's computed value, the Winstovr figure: -0.018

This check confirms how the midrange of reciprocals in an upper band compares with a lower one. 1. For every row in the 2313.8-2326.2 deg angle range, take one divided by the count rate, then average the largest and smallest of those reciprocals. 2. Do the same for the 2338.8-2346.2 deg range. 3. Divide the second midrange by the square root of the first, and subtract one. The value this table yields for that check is -0.388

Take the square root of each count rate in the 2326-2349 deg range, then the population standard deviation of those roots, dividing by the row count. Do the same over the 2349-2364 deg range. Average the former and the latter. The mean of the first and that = 0.030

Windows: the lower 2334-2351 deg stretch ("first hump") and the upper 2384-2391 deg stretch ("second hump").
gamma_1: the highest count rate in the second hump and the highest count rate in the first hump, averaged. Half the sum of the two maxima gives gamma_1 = 2.7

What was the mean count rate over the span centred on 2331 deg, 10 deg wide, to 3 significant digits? 3.01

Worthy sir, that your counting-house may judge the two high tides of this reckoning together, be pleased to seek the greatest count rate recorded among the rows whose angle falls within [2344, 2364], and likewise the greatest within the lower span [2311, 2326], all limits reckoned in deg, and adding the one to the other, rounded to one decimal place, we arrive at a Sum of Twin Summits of 6.2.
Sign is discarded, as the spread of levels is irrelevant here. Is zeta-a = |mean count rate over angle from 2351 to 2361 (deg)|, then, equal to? 2.87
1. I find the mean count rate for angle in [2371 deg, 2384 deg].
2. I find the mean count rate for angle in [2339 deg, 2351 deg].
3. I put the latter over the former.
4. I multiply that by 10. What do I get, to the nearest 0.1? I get 9.1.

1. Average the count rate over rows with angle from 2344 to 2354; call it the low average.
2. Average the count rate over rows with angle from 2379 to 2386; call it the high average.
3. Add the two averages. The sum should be 5.39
